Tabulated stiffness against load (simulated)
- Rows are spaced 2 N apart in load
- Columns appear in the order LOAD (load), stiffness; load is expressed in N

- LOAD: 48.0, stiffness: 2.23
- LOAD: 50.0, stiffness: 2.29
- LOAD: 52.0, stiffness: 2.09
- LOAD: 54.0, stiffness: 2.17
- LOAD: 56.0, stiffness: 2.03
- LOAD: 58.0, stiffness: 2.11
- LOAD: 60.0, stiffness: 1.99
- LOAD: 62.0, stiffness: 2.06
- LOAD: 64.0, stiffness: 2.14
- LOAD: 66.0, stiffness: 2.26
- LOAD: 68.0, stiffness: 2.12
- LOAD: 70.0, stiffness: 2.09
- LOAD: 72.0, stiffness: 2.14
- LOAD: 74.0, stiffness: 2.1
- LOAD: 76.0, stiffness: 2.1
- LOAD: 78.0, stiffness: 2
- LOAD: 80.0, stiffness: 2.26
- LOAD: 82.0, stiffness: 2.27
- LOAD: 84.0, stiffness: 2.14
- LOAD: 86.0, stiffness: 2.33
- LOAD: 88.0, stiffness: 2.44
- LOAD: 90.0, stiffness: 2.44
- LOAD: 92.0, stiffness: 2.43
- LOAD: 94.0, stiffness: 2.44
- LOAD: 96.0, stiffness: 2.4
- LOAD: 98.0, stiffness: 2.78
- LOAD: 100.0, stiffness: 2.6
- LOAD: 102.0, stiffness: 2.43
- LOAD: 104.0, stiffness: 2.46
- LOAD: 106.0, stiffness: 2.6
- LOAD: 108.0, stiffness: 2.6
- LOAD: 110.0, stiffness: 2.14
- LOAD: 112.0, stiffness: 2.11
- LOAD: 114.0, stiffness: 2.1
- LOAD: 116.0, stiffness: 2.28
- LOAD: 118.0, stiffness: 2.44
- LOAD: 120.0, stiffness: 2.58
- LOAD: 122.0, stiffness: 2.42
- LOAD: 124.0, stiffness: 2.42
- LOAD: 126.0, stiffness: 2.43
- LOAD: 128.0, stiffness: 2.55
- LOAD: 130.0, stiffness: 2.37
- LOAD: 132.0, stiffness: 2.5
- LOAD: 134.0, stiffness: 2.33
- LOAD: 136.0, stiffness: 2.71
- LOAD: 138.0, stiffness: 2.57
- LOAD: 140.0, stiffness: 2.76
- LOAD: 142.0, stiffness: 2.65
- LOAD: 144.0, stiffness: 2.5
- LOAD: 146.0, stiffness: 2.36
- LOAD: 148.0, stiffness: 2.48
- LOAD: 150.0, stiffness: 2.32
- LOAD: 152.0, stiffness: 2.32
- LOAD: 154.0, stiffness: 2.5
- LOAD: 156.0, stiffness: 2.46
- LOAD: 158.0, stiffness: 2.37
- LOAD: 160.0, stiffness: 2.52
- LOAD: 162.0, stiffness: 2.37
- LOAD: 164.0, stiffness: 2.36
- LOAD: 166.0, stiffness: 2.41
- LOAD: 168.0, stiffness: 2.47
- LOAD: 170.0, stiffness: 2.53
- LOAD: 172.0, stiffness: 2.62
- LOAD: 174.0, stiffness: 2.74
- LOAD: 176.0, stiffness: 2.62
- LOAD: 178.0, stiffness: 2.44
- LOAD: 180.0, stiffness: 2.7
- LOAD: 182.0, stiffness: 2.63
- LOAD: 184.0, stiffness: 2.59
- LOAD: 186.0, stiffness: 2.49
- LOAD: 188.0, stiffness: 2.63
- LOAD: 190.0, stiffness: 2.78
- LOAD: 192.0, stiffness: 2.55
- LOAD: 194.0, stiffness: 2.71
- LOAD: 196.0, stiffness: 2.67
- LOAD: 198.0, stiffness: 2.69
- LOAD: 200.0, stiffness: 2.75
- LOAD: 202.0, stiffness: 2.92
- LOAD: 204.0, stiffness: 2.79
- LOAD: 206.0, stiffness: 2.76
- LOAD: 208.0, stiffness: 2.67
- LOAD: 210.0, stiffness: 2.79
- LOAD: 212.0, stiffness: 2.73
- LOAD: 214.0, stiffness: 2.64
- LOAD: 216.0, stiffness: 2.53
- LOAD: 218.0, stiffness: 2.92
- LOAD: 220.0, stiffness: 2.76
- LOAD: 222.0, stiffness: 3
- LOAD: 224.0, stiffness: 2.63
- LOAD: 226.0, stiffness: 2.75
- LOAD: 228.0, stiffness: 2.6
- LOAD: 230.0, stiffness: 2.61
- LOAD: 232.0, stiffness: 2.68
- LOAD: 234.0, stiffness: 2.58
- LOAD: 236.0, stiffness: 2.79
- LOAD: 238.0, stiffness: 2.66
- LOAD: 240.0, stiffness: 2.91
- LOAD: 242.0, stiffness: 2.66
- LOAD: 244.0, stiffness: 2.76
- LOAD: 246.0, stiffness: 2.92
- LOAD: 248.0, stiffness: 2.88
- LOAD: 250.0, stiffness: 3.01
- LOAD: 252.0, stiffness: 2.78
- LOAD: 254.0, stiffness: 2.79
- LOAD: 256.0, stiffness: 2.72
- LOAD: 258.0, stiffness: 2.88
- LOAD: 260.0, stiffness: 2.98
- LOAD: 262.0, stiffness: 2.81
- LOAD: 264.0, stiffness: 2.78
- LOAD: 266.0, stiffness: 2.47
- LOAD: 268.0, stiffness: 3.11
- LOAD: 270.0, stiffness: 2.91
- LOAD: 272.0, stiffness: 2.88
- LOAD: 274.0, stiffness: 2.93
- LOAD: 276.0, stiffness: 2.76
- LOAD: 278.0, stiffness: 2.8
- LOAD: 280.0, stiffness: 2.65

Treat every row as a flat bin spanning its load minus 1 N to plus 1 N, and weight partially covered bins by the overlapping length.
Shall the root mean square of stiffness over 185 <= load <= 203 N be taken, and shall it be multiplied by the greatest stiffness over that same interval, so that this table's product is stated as 7.86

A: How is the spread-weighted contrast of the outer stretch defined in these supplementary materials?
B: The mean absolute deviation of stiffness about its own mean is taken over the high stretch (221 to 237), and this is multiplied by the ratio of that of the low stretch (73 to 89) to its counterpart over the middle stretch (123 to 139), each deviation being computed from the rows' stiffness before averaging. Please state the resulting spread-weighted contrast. 0.131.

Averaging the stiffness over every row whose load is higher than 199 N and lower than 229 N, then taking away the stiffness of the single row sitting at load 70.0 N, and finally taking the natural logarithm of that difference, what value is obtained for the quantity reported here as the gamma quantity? -0.42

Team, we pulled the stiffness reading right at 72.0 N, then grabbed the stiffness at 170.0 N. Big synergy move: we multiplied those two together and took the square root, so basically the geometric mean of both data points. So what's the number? 2.3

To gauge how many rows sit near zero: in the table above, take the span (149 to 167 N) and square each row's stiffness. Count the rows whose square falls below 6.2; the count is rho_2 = 7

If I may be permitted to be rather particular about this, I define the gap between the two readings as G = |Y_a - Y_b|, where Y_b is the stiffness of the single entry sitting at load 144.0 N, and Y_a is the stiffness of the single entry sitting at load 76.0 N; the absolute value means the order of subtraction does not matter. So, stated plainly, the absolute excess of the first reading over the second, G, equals 0.40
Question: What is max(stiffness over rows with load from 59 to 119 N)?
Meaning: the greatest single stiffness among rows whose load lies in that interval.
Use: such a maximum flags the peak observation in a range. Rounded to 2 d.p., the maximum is 2.78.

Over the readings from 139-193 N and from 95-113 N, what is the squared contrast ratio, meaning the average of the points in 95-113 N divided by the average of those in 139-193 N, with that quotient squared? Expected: 0.95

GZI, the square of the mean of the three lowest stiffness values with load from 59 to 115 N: 4.1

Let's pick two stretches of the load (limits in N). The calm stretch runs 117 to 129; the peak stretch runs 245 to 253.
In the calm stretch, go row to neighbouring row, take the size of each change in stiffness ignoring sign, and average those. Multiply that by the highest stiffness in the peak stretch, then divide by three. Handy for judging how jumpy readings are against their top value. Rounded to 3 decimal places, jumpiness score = 0.086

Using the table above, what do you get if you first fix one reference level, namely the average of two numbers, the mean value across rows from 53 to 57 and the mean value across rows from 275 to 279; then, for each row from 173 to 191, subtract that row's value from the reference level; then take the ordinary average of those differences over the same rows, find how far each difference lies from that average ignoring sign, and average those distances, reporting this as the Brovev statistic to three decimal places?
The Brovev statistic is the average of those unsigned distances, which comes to 0.080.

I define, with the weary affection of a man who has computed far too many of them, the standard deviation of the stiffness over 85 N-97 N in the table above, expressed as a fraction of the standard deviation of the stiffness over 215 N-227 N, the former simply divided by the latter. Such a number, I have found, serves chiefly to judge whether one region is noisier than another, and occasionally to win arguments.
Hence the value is 0.25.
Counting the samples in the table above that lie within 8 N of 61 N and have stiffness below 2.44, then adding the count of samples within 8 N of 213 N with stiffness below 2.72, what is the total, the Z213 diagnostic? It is 11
